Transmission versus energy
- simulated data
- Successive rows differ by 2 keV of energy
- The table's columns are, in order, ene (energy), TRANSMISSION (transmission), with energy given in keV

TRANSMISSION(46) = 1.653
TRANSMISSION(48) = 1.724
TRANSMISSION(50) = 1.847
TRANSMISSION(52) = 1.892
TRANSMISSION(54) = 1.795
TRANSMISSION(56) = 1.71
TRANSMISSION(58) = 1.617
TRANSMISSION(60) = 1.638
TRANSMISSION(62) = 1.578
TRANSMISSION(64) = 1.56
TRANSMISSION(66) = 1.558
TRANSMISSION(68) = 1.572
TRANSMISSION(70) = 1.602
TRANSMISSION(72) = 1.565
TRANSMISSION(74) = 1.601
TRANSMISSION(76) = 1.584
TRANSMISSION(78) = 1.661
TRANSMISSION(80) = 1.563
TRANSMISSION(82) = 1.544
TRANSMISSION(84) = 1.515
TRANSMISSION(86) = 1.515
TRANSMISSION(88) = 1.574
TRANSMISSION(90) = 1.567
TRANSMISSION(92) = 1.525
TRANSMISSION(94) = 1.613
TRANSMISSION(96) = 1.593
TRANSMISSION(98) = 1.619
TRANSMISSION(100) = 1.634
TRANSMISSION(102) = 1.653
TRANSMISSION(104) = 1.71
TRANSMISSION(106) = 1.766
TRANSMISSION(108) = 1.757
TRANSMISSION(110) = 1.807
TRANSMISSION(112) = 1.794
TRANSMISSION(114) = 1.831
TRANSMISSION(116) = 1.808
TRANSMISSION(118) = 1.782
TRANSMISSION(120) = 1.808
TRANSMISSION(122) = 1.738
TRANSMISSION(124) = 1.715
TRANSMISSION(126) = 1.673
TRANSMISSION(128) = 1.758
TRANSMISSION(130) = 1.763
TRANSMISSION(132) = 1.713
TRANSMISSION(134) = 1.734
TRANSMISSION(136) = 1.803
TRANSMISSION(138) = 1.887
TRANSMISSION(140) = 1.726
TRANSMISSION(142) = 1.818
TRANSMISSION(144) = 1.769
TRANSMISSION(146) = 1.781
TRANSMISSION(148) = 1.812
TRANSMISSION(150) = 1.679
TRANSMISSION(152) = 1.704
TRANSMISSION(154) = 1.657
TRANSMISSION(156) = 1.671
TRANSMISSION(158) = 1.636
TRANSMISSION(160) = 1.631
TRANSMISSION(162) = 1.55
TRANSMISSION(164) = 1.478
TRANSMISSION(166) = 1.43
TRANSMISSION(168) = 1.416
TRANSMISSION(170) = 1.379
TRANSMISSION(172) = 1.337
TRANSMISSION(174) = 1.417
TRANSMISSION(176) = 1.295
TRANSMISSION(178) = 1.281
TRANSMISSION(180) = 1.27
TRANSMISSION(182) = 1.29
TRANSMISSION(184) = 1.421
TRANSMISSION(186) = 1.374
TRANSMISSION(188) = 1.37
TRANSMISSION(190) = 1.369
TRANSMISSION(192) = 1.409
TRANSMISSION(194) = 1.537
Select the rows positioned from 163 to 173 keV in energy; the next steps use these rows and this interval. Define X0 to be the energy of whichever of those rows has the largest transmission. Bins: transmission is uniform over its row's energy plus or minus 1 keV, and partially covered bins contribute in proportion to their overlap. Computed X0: 164 keV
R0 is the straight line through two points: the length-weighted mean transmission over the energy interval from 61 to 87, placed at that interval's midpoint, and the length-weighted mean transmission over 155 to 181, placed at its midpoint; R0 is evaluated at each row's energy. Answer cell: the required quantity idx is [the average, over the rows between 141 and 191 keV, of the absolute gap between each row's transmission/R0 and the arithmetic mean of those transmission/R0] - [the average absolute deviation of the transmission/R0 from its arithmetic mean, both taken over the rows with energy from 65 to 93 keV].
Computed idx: 0.085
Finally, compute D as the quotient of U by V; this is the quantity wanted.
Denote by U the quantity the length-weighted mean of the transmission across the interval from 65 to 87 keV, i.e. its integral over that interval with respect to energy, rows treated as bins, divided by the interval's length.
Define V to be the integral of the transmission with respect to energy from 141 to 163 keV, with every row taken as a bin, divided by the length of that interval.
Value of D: 0.92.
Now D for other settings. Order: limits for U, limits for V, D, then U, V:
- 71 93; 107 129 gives 0.88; 1.56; 1.77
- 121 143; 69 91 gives 1.12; 1.76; 1.57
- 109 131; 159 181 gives 1.26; 1.77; 1.41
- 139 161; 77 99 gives 1.09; 1.72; 1.57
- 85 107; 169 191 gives 1.20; 1.62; 1.35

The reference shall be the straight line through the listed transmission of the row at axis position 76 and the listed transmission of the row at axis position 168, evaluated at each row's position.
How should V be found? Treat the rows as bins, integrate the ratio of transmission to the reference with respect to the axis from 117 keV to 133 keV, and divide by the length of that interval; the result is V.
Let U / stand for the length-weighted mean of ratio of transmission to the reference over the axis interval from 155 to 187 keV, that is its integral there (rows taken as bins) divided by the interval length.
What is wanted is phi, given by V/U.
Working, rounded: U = 1.01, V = 1.17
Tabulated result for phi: 1.15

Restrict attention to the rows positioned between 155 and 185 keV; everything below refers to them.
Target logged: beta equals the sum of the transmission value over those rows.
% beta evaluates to 21.5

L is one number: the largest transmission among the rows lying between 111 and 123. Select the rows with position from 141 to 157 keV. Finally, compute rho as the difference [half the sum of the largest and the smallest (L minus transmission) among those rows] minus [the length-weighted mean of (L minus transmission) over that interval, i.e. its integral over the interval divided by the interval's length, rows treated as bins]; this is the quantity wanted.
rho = -0.001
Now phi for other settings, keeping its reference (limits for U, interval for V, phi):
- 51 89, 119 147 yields 1.18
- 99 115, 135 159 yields 1.05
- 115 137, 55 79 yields 0.85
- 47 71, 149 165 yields 1.09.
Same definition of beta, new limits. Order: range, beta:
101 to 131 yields 26.4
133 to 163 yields 25.9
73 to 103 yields 23.8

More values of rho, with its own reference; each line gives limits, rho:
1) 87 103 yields 0.008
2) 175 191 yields -0.012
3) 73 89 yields -0.018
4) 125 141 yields -0.023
